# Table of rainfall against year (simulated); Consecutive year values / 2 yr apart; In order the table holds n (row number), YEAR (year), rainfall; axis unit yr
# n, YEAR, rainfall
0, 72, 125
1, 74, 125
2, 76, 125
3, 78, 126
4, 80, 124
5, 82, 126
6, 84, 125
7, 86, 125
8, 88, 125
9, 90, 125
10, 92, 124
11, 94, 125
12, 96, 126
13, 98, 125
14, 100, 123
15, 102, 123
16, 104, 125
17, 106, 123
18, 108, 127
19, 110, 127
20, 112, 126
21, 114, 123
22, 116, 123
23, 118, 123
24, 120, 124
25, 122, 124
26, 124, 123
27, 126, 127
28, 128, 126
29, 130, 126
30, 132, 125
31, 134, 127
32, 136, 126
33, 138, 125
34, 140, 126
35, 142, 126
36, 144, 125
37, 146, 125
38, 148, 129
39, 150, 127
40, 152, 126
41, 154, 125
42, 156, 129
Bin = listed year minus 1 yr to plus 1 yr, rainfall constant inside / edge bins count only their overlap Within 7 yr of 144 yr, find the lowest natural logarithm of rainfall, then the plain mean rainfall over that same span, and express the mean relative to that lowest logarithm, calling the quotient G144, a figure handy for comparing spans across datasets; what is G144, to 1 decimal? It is 26.1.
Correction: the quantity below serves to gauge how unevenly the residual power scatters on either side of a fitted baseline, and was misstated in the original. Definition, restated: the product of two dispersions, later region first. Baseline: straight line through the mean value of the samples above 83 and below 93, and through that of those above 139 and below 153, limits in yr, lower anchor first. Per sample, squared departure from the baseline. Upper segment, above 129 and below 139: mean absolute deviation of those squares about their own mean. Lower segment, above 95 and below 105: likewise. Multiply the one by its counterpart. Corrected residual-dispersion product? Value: 1.0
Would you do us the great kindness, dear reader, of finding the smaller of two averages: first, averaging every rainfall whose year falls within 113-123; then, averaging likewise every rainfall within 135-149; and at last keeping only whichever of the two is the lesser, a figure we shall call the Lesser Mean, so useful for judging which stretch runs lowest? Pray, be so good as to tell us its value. 123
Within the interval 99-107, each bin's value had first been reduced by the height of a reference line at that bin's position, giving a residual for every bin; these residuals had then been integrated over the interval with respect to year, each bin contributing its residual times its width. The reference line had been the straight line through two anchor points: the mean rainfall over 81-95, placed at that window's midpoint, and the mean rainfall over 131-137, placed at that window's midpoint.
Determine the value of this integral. -15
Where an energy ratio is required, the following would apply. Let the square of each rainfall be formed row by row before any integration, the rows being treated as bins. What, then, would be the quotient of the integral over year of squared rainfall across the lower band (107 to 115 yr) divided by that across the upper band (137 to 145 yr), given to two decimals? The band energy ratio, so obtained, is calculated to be 1.00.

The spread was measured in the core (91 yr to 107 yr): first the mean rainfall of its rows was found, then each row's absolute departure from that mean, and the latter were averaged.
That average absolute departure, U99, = 1.0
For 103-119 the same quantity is 1.6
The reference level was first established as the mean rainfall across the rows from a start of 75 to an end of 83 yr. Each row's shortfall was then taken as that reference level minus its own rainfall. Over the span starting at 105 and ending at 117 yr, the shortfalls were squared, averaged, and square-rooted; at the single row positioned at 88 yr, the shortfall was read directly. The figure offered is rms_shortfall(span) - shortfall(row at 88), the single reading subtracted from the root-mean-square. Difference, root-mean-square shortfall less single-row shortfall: 1.66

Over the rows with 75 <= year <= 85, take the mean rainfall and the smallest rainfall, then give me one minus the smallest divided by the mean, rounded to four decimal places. 0.0096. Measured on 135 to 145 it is 0.0048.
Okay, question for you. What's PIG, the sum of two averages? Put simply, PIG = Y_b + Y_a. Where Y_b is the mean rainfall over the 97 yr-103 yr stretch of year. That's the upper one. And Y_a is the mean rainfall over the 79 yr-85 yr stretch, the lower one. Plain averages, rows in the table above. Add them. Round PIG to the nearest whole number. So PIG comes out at 249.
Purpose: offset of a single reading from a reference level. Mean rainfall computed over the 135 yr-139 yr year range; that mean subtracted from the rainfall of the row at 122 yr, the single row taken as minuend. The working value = -1.5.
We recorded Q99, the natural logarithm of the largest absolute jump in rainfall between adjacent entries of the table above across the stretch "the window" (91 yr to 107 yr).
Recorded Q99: 0.69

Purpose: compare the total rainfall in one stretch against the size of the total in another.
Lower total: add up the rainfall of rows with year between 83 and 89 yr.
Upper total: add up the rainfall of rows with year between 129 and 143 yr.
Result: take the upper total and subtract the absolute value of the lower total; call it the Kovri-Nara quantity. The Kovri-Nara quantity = 506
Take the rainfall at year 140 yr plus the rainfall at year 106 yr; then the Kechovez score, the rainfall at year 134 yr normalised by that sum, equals 0.510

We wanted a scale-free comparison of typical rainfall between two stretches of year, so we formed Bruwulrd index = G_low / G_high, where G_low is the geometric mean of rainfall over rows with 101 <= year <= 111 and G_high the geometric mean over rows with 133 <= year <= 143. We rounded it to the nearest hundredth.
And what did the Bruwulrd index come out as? 0.99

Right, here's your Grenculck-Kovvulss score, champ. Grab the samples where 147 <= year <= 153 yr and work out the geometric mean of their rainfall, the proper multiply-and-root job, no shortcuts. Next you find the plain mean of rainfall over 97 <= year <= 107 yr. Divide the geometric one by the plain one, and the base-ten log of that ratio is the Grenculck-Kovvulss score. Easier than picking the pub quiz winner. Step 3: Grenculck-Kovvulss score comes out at 0.012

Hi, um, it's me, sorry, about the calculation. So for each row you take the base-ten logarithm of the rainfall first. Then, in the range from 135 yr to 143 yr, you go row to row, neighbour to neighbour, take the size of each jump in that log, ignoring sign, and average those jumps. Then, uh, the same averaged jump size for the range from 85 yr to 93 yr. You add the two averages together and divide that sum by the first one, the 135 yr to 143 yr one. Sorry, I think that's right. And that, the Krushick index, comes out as 1.5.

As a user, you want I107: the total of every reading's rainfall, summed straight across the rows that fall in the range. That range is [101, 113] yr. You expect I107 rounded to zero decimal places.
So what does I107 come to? 751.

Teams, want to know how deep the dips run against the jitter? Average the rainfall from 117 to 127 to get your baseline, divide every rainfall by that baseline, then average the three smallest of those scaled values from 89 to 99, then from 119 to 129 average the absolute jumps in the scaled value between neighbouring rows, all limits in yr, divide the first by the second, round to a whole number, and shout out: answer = 83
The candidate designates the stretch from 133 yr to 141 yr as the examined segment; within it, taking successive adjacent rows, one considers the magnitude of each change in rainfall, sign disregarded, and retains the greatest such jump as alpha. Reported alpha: 1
